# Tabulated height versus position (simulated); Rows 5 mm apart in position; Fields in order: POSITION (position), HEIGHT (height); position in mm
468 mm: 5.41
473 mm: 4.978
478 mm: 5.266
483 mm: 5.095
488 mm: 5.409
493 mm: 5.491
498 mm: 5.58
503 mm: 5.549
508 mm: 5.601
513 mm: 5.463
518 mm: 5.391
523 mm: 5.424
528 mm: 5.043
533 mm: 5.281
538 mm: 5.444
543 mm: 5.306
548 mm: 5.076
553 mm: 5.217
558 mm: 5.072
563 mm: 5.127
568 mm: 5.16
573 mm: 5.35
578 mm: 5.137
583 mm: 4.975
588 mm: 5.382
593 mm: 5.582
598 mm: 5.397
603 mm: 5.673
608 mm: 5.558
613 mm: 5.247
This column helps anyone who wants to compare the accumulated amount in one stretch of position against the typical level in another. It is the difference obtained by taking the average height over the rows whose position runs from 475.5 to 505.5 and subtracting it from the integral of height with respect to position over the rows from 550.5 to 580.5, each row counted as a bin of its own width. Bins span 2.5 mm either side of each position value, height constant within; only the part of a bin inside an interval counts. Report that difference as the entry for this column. 150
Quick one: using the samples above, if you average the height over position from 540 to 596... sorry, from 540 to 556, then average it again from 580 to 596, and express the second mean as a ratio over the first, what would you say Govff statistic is 1.02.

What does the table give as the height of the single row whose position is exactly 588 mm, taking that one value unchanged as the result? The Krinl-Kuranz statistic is 5.382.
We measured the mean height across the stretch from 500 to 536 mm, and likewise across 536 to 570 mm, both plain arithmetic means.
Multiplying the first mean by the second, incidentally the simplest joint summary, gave 28.0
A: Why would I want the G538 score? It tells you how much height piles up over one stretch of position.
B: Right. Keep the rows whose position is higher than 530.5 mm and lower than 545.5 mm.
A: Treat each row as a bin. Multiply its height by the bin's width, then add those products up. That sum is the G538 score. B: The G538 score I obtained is 80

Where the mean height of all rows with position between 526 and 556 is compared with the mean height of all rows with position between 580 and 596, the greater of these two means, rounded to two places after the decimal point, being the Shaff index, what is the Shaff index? 5.31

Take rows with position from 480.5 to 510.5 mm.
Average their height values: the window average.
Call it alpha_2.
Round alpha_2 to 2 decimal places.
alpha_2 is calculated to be 5.45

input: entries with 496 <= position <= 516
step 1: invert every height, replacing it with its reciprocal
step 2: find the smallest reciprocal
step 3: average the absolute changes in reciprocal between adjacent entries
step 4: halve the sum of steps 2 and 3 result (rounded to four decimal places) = 0.0905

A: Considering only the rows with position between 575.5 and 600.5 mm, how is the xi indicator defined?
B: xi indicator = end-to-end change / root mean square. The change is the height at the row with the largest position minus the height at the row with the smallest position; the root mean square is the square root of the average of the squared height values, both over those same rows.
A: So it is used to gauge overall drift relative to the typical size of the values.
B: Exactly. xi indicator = 0.049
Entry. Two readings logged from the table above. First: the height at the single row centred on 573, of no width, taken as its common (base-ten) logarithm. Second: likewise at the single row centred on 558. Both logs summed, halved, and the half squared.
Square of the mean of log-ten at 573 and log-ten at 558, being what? 0.514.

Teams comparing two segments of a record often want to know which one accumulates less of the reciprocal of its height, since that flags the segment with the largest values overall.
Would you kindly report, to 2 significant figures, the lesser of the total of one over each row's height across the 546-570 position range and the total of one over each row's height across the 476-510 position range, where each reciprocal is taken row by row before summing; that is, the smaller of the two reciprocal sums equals 0.97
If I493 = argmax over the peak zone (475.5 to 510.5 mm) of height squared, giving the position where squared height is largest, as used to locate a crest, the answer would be 508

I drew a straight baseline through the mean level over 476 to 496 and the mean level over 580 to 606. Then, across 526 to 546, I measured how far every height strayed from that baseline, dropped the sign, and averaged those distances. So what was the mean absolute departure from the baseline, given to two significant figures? 0.13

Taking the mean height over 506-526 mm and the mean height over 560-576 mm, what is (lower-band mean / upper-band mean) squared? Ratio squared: 1.10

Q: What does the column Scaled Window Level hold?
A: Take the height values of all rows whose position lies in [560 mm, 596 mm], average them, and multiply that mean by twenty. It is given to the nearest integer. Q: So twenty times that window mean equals 105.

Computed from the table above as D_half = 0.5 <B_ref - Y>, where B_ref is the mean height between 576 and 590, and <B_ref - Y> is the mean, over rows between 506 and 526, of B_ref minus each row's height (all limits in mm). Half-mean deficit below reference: -0.15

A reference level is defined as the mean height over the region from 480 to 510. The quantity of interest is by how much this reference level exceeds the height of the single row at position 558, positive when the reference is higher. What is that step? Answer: 0.4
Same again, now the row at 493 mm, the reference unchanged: 0.0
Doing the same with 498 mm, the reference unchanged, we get -0.1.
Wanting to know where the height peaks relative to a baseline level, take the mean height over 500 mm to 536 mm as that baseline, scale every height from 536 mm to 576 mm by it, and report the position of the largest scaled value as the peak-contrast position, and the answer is 538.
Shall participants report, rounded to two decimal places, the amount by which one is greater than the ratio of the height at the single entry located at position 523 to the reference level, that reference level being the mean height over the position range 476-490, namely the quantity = -0.03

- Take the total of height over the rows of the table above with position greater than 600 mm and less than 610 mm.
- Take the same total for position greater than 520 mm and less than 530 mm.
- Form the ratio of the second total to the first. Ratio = 0.932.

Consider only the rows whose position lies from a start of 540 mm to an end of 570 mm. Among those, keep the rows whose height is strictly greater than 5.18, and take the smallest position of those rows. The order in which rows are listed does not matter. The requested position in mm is 543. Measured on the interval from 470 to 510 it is 478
